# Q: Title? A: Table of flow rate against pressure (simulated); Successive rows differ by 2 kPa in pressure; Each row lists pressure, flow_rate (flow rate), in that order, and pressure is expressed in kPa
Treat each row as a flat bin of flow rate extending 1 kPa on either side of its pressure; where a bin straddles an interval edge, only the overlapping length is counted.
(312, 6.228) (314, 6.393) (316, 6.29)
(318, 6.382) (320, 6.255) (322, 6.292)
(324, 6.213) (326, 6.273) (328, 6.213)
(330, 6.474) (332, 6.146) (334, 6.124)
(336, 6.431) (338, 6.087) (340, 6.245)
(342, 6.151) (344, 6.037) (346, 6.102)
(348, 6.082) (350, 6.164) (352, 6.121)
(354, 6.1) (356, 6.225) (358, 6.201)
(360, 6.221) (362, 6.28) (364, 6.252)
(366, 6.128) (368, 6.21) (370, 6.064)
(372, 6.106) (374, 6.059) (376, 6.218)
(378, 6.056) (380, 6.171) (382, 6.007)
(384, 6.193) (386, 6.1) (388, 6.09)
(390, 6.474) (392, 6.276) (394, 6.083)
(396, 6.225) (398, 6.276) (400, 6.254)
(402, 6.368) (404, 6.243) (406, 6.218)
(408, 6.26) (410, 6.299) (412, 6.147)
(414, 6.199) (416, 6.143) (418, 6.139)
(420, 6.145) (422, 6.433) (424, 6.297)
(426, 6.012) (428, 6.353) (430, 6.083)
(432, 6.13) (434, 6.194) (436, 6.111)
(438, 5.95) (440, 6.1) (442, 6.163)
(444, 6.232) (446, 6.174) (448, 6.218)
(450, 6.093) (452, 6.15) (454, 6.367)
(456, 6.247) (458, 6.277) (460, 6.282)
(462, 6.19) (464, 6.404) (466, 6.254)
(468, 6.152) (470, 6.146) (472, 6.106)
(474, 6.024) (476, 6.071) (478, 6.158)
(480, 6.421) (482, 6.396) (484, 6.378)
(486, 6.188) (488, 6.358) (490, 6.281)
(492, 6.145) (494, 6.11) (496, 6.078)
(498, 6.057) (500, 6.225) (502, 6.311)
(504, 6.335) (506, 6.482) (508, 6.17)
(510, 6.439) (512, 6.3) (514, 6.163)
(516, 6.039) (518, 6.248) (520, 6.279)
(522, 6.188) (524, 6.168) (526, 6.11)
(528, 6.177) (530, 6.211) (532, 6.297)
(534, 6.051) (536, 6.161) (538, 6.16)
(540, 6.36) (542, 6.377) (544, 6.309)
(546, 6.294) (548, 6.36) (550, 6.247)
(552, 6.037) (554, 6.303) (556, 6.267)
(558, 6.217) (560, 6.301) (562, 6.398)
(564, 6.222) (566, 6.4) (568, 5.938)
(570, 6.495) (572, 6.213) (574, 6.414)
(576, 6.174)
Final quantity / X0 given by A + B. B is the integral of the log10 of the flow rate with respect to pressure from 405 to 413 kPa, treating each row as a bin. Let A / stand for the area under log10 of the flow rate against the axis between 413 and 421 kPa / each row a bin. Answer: 12.7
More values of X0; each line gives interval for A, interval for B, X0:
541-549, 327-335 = 12.8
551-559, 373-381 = 12.6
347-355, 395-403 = 12.7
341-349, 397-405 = 12.7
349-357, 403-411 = 12.7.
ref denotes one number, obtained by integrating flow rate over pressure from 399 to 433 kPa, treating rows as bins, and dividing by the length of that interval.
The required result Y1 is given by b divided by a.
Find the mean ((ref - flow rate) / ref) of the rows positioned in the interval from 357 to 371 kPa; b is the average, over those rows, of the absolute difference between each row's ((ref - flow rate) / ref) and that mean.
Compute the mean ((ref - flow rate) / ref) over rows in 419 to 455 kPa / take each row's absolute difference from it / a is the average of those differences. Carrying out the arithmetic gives 0.59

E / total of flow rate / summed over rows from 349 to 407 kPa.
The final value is 179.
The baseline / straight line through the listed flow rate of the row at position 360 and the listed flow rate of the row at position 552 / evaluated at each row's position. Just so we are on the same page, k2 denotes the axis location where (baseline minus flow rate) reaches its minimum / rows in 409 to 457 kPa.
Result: 422 kPa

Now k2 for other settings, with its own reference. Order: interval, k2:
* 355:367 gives 362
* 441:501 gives 480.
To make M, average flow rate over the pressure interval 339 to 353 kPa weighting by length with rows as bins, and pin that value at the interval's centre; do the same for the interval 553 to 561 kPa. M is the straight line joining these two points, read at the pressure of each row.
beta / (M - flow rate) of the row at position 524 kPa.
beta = 0.082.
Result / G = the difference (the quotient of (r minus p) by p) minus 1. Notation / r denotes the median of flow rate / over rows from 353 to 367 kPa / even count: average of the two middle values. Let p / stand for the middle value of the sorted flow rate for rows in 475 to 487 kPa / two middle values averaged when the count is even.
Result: -1.01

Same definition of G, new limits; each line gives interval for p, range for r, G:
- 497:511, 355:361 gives -1.01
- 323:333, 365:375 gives -1.02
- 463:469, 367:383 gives -1.03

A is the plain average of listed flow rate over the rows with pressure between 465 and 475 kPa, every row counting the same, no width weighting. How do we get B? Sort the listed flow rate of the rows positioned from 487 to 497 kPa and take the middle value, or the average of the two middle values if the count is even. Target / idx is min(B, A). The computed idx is 6.14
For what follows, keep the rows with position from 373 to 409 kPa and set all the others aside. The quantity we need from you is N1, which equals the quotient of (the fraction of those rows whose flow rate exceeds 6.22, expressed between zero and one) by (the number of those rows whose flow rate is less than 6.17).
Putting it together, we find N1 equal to 0.074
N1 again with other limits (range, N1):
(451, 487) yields 0.071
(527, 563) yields 0.153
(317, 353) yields 0.043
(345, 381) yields 0.022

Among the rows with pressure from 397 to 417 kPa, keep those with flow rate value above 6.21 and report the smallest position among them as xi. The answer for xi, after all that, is 398 kPa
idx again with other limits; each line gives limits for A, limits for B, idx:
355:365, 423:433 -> 6.13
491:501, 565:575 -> 6.12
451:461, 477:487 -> 6.26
